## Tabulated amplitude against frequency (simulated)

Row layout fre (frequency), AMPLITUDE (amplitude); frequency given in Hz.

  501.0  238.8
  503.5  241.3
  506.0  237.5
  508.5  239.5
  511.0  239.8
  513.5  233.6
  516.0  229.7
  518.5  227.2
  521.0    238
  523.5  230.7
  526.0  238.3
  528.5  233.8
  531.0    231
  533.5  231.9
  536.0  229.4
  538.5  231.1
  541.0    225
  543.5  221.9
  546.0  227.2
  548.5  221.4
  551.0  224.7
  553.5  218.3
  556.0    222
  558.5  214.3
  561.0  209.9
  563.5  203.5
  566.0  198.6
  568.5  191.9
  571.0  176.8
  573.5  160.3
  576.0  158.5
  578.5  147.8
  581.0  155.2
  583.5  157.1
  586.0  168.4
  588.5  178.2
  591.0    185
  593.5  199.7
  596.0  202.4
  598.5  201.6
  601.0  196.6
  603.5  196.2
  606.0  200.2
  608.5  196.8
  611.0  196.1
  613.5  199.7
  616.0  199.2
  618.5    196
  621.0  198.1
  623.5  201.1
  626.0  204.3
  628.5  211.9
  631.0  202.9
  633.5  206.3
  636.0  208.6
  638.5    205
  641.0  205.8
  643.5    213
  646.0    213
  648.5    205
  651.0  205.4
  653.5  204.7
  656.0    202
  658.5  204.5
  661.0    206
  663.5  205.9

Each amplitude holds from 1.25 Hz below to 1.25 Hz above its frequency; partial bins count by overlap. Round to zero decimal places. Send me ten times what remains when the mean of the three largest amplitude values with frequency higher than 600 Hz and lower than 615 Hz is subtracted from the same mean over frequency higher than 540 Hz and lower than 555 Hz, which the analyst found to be 267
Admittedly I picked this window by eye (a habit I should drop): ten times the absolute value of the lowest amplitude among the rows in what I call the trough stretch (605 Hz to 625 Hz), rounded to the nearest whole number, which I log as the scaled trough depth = 1960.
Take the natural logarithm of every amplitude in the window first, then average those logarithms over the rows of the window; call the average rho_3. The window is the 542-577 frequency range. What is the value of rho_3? 5.31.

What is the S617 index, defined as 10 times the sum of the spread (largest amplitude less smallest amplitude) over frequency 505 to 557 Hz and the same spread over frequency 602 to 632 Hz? 374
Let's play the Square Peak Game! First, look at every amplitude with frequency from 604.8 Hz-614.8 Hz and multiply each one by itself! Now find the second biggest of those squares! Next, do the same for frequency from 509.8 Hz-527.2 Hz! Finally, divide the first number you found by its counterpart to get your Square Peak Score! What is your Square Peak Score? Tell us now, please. 0.70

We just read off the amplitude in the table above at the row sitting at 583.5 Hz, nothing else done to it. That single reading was 157.1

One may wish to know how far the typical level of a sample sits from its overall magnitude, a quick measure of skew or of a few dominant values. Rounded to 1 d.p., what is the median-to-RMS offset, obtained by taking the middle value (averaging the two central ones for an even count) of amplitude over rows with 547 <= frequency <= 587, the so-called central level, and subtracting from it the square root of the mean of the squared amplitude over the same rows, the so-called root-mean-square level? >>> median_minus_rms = 4.0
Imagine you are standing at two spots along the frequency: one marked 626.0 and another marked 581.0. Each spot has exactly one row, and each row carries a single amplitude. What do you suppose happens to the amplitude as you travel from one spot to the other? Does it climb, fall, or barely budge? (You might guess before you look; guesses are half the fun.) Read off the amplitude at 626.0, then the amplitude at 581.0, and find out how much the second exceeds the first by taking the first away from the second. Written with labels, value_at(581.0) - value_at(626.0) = -49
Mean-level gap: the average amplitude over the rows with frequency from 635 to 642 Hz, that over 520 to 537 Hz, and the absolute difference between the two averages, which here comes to 27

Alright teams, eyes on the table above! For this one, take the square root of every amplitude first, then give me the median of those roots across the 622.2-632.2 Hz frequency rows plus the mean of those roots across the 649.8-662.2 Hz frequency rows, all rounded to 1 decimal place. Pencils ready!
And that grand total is 28.6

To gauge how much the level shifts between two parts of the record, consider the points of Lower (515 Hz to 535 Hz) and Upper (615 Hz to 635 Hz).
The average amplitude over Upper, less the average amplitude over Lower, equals -30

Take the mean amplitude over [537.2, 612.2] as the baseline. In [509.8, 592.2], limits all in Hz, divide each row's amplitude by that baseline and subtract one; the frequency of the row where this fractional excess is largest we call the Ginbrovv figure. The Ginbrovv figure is 511.0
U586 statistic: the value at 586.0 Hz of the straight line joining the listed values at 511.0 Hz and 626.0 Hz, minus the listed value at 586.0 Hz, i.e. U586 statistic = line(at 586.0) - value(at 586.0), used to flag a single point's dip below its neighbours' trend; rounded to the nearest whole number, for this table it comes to 48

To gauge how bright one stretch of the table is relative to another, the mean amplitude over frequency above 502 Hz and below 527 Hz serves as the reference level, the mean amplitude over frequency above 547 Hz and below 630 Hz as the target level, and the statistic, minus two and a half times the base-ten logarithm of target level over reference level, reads 0.21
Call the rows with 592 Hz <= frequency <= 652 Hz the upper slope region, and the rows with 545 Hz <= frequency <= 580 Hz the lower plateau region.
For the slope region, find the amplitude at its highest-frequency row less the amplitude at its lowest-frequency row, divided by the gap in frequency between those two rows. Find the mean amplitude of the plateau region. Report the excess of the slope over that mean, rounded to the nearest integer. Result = -198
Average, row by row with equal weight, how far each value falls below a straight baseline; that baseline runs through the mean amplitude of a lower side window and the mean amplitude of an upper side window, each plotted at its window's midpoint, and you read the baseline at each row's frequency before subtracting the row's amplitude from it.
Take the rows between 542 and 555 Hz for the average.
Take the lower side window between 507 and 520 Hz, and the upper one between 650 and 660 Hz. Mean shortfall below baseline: 4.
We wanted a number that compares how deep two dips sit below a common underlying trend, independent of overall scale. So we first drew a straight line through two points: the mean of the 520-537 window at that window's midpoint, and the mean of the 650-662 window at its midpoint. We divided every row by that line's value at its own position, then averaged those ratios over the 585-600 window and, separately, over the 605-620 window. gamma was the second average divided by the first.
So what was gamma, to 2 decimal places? 1.07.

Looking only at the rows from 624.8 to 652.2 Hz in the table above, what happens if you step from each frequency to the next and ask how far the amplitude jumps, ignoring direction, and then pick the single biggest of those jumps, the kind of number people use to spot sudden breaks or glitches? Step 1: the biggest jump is 9.0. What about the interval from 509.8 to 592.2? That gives 16.5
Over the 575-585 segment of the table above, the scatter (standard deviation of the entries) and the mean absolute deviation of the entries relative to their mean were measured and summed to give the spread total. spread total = 8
